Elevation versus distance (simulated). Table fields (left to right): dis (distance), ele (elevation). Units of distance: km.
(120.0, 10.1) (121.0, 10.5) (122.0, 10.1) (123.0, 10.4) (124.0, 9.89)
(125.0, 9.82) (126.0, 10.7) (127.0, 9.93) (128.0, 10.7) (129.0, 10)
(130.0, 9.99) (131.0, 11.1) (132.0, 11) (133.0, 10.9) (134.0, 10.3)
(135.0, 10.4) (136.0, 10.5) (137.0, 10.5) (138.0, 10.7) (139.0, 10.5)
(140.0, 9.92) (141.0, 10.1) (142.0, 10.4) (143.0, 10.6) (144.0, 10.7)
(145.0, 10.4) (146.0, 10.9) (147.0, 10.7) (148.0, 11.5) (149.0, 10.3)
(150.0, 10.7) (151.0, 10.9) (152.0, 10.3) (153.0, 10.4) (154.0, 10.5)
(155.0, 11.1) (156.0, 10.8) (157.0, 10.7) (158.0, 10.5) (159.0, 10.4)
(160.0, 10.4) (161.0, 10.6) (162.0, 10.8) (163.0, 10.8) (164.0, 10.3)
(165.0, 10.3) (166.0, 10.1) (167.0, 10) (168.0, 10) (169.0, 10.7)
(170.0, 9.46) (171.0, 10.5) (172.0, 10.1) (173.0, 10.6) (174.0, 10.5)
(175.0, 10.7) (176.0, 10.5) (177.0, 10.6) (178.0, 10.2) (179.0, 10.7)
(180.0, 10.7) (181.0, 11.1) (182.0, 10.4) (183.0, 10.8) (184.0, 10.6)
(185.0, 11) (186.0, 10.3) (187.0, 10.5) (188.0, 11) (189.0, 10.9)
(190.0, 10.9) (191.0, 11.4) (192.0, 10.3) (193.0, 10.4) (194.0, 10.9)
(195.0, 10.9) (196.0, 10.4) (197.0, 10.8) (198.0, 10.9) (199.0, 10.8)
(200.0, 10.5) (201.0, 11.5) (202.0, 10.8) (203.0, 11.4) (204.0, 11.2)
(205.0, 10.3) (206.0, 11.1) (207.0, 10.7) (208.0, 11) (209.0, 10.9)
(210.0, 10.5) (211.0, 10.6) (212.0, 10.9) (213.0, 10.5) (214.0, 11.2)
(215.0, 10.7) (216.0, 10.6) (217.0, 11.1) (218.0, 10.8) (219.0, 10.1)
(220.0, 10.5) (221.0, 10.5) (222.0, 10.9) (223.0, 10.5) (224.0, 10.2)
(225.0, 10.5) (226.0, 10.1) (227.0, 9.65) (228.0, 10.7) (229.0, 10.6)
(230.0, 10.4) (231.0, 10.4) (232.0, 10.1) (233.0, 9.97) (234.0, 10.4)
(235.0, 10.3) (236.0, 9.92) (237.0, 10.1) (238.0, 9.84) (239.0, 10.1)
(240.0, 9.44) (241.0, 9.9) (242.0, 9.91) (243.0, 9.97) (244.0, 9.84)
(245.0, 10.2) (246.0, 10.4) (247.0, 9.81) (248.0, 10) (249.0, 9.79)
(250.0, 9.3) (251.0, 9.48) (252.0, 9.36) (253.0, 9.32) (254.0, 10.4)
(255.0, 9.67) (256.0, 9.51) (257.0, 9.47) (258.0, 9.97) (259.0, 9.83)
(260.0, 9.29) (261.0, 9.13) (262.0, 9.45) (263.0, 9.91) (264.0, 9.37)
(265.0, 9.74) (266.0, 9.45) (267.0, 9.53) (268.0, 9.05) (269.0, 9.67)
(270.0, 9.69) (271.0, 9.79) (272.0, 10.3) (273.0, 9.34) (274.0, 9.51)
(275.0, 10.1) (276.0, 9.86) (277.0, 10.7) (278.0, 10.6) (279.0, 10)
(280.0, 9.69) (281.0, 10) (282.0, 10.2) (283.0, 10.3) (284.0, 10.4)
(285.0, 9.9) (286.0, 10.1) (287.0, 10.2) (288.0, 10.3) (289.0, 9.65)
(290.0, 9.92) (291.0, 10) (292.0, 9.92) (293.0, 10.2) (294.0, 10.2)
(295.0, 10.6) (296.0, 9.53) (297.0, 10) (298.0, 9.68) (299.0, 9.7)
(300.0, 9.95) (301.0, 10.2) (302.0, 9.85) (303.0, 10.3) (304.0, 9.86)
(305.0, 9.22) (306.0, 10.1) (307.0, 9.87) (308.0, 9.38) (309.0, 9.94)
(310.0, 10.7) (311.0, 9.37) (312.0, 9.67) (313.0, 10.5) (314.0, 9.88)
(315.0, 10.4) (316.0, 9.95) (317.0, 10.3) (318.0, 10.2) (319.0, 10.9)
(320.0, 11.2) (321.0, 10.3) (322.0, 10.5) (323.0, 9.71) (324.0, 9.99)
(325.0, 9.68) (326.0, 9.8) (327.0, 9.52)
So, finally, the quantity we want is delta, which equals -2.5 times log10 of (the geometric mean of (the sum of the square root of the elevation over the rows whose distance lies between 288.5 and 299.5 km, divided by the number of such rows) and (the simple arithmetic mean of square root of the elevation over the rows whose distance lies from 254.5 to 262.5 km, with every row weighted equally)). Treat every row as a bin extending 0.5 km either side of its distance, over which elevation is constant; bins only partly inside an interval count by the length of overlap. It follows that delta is -1.24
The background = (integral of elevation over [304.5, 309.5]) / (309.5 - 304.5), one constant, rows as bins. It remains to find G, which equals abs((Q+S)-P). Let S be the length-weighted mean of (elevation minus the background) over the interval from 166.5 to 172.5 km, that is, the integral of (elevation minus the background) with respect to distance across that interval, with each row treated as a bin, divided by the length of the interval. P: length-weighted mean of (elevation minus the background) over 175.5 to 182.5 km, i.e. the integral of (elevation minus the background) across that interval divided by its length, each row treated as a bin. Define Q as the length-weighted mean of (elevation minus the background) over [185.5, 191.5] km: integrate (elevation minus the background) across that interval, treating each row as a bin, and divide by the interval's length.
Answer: 0.66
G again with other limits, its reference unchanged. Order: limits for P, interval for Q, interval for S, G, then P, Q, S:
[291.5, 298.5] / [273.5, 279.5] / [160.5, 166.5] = 0.89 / 0.3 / 0.43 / 0.78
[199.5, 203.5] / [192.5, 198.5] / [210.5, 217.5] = 0.76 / 1.3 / 1.01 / 1.10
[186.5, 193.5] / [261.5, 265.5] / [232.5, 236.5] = 0.71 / 1.1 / -0.08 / 0.45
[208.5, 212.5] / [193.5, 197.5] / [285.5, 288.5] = 0.52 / 1.0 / 1.05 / 0.50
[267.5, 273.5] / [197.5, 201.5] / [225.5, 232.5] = 1.86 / -0.1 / 1.22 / 0.58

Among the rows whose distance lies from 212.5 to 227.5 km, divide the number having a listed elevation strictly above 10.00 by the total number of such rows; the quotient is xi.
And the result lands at 0.93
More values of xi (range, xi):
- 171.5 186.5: 1.00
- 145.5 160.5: 1.00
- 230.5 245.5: 0.47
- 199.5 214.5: 1.00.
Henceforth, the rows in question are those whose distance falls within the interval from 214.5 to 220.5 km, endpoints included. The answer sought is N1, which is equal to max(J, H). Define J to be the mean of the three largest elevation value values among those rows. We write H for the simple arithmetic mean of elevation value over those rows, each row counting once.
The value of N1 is 10.9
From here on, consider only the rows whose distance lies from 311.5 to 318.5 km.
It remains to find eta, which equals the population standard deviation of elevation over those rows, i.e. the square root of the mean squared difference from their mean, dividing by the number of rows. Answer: 0.28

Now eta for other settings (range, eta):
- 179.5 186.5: 0.27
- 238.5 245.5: 0.22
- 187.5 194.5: 0.35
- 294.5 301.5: 0.34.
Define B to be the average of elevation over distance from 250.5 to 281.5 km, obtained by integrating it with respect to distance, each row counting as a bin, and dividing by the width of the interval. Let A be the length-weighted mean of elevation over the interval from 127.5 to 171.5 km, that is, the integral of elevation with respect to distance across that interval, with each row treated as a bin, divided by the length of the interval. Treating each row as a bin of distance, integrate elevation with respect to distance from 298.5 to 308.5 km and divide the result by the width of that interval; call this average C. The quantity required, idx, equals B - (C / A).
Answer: 8.78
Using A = 10.5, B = 9.7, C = 9.8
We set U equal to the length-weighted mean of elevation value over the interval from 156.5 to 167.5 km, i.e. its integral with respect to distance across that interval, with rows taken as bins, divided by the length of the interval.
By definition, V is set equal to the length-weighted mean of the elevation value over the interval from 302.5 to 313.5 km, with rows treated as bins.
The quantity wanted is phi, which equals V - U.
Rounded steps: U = 10.4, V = 9.90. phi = -0.5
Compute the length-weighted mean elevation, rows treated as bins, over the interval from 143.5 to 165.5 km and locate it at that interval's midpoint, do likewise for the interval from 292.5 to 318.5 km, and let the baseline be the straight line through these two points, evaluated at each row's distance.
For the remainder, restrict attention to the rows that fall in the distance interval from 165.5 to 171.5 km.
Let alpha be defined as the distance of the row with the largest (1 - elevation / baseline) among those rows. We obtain 170.0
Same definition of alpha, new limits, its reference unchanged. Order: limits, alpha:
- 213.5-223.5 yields 219.0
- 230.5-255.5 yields 250.0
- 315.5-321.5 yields 316.0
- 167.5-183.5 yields 170.0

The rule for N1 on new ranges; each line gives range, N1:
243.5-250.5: 10.2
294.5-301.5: 10.3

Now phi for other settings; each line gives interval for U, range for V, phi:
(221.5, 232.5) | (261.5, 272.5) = -0.7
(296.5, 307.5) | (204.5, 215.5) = 0.9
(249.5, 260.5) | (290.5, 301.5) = 0.4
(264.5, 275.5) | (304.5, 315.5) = 0.3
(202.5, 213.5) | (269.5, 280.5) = -0.9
